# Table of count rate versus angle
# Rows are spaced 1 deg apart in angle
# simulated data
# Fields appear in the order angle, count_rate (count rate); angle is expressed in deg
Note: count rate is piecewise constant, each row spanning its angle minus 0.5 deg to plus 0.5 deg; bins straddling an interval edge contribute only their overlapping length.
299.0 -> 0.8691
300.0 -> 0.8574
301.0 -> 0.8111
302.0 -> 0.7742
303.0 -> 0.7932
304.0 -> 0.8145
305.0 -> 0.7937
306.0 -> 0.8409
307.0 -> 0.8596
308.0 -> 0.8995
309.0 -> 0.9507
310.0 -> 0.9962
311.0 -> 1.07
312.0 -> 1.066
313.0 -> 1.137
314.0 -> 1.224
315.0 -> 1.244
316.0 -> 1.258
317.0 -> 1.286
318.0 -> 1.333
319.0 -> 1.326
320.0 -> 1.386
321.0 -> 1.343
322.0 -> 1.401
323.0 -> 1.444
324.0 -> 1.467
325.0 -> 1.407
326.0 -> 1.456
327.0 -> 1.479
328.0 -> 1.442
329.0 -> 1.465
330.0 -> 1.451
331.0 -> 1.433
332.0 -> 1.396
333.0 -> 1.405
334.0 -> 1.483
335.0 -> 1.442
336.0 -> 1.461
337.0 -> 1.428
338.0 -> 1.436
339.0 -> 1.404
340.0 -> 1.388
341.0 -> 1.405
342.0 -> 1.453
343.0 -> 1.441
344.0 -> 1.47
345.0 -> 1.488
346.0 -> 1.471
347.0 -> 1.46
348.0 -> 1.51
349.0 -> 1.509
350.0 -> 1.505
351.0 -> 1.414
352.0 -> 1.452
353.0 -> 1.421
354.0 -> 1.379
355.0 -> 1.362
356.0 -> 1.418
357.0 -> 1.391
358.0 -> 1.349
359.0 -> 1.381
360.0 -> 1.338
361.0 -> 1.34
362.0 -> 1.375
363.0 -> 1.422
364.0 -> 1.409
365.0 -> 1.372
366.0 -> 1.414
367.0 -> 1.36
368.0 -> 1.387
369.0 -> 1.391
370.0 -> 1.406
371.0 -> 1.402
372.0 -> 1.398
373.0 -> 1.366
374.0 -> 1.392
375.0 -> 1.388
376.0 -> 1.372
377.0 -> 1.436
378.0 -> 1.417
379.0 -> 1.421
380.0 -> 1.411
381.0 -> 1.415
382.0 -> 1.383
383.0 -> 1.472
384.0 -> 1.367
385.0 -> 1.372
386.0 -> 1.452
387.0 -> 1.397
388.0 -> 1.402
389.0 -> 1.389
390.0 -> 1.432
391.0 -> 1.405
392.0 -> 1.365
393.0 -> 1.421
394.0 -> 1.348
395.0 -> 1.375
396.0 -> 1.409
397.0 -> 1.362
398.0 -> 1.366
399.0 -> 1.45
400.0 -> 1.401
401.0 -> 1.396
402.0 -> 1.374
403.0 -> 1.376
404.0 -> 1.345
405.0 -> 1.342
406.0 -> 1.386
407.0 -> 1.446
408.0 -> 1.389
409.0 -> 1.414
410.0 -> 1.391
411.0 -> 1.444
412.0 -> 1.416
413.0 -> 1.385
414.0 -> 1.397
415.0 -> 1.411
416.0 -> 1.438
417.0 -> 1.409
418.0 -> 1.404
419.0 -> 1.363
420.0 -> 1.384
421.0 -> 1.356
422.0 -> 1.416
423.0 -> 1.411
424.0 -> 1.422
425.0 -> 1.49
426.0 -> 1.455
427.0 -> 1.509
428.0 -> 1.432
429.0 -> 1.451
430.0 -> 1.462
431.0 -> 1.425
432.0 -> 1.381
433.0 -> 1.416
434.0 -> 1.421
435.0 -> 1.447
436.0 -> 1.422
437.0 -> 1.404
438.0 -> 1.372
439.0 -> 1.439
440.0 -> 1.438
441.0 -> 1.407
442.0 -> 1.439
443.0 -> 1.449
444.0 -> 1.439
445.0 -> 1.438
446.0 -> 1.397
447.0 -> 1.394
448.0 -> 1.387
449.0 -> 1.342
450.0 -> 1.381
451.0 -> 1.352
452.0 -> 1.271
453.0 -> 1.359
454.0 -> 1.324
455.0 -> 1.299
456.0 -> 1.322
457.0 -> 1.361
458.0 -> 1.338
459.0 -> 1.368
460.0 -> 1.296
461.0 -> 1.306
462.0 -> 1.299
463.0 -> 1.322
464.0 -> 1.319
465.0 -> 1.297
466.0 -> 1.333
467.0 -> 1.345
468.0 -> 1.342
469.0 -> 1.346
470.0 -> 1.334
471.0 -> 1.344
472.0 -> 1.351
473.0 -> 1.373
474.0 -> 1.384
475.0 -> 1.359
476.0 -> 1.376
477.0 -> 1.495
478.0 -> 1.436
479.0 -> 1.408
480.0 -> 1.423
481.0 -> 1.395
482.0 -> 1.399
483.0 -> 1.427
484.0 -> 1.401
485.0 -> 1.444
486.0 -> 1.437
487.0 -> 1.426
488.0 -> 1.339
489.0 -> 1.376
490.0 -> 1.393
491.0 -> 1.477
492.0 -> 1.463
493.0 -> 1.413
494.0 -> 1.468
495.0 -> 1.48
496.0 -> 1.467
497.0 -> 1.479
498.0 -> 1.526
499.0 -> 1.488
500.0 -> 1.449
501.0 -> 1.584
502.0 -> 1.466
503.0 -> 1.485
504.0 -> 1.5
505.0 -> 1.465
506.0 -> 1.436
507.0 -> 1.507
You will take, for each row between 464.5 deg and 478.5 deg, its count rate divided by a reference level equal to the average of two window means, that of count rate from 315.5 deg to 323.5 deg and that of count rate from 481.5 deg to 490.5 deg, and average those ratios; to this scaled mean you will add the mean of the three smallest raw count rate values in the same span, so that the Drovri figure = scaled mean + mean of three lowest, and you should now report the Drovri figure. 2.31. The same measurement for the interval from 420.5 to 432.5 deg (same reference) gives 2.43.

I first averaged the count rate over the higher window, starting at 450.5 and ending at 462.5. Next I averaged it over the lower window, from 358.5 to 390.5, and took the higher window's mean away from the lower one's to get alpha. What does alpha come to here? 0.072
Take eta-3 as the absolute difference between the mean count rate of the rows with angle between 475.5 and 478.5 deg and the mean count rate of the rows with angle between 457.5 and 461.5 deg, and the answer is 0.11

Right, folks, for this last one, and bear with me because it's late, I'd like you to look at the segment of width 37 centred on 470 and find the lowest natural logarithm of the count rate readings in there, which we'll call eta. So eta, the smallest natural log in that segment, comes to 0.240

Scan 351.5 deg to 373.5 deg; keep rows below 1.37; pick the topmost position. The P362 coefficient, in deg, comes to 373.0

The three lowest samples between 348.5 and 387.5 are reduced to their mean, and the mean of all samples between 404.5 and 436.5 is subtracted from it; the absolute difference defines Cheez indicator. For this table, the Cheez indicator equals 0.07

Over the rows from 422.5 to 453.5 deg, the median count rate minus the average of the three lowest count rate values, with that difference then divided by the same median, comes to 0.071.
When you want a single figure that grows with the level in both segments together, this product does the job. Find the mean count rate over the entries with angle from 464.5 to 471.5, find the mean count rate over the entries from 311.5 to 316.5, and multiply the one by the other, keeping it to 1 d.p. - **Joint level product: 1.6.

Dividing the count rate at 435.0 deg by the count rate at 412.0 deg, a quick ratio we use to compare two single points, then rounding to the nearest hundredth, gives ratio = 1.02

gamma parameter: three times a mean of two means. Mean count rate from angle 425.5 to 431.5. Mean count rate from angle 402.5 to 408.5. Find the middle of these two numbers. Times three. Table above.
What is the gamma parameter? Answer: 4.25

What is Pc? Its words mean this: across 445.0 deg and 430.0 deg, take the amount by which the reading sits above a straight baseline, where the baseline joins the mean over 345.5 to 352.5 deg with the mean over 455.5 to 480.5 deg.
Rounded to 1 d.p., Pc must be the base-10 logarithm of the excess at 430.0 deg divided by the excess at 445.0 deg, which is 0.1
